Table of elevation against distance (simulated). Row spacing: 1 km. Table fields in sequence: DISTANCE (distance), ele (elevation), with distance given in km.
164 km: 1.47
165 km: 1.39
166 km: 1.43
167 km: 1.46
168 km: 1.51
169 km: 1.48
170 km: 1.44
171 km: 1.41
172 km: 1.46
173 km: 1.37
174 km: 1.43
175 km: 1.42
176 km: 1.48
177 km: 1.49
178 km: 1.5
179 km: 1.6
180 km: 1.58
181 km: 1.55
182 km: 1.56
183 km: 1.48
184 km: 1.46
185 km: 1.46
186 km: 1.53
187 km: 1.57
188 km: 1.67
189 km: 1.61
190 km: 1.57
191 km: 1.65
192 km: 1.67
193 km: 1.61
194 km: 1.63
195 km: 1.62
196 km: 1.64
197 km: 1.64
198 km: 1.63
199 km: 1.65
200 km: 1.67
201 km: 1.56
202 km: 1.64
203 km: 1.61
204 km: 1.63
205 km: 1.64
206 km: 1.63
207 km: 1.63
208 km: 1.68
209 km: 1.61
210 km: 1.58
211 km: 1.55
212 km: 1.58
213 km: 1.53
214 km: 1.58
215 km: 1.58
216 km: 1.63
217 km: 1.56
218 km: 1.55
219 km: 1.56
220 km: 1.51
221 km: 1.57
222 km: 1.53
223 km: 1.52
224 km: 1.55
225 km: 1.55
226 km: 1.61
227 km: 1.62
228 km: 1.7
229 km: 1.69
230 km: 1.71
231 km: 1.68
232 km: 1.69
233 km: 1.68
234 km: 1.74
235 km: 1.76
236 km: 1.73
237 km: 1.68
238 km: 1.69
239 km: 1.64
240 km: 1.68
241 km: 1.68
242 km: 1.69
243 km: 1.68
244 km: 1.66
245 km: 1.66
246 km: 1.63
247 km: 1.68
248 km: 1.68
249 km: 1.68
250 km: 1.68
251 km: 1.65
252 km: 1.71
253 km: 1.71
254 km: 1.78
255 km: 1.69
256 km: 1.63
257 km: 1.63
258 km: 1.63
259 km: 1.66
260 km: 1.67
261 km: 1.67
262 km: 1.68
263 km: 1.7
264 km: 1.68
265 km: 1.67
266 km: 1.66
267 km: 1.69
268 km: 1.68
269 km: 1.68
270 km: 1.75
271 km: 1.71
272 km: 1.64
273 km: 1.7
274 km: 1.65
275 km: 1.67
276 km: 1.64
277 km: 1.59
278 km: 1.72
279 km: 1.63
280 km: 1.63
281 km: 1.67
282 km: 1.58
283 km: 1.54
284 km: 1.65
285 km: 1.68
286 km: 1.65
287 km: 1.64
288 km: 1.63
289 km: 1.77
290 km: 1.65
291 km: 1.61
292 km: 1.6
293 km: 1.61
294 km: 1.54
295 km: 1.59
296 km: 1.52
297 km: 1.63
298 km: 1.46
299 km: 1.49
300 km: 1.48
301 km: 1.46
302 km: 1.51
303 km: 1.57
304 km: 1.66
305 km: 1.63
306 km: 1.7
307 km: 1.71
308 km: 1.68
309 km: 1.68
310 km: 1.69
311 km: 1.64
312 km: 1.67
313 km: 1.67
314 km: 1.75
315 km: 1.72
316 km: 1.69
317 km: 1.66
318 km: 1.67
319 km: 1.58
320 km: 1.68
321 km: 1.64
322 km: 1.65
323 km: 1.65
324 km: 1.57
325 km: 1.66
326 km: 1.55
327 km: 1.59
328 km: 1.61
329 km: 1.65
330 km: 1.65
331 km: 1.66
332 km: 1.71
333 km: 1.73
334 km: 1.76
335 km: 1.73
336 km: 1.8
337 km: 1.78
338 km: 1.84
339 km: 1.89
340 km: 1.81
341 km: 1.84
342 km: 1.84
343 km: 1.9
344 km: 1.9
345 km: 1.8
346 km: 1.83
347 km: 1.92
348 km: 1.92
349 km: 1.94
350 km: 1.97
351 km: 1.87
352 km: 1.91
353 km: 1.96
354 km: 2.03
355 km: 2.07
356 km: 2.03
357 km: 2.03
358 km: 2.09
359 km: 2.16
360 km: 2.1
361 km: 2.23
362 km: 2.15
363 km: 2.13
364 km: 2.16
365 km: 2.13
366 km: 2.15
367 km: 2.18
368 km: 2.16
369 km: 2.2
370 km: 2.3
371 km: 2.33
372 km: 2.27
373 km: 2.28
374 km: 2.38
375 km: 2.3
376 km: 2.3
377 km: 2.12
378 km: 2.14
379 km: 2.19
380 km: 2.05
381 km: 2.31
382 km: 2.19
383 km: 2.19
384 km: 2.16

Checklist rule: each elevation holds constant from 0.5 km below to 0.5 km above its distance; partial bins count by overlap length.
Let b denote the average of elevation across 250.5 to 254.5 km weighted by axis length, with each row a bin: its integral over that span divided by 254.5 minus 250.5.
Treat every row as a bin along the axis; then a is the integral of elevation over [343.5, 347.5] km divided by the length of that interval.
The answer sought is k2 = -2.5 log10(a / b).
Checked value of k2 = -0.09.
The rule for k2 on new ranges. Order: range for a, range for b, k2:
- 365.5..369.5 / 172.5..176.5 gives -0.46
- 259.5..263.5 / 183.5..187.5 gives -0.12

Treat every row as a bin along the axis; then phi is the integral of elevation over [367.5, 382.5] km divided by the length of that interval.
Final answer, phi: 2.23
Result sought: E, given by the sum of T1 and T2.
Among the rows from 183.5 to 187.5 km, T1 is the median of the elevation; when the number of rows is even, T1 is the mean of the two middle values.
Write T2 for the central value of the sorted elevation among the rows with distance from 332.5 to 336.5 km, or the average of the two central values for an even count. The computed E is 3.24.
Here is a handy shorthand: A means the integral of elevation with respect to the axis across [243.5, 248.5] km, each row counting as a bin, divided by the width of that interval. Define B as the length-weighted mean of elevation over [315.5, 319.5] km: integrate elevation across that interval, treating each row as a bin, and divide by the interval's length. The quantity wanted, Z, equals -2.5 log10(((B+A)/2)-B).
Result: 5.6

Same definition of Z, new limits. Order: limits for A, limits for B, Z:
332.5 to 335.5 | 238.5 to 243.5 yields 3.7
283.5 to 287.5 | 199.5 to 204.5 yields 4.5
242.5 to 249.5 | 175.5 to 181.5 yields 2.9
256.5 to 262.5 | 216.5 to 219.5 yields 3.3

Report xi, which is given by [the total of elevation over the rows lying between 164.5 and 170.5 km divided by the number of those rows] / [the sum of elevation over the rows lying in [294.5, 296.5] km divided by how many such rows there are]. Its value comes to 0.93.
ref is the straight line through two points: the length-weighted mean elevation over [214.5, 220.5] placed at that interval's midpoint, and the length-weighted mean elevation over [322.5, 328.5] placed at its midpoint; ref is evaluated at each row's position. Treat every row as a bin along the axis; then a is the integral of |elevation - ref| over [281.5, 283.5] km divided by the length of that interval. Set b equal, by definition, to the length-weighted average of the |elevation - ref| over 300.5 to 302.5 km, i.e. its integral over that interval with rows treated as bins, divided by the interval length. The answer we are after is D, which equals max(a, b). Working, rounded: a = 0.029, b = 0.111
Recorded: 0.11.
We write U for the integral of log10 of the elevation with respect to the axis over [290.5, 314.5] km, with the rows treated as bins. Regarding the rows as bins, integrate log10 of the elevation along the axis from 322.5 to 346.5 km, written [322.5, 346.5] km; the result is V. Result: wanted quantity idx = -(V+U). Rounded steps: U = 4.9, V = 5.8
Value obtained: -10.7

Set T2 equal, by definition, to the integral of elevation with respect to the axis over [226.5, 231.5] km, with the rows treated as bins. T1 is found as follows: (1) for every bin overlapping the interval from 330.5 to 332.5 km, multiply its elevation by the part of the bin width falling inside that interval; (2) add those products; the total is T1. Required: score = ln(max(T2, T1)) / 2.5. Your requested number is 0.85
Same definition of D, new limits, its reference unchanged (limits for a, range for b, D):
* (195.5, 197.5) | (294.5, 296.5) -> 0.08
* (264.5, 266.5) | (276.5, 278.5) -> 0.08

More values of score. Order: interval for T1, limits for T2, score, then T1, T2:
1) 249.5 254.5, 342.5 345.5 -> 0.86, 9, 6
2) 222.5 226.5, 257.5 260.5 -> 0.73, 6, 5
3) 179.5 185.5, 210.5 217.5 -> 0.96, 9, 11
